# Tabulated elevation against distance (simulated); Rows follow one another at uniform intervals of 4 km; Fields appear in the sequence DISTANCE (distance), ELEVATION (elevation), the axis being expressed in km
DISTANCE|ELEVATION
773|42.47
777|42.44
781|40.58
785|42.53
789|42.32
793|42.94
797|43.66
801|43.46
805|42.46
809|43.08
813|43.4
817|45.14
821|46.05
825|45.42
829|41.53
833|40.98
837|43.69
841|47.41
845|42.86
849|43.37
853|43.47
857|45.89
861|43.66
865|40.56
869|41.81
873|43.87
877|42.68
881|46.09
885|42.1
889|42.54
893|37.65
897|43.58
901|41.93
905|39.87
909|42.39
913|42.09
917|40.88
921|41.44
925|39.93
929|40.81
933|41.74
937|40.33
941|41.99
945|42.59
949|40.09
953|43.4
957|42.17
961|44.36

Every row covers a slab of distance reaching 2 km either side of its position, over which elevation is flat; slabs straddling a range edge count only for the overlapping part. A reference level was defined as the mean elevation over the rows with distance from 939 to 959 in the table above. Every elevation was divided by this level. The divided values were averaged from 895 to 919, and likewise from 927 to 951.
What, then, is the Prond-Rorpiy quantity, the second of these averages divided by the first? 0.987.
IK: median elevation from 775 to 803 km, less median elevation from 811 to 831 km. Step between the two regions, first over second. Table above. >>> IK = -2.6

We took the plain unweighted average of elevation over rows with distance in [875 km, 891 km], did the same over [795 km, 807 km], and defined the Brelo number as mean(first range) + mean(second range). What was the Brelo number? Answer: 86.5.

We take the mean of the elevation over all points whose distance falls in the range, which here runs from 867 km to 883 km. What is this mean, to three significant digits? 43.6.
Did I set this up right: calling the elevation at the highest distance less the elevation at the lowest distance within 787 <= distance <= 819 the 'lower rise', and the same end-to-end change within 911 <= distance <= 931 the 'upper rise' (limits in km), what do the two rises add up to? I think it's 2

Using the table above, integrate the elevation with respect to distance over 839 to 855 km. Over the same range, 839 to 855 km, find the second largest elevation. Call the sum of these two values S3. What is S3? 752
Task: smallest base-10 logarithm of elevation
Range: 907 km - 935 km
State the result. 1.601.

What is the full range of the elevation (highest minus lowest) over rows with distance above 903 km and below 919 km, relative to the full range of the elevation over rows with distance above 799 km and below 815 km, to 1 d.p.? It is 2.5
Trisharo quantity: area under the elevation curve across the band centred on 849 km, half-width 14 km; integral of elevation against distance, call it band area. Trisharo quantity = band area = 1241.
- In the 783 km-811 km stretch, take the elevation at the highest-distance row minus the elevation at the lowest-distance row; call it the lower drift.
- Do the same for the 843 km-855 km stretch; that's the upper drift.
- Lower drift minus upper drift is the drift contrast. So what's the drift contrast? -0.1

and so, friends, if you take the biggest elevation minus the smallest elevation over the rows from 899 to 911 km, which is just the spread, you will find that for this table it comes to 2.5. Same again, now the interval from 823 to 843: 6.4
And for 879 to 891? 4.0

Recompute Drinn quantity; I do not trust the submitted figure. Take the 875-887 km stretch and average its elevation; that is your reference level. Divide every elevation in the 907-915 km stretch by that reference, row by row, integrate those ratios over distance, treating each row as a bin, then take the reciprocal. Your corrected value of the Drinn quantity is 0.129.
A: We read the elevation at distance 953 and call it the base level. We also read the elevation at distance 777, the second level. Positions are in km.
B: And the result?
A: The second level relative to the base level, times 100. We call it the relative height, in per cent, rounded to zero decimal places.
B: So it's 98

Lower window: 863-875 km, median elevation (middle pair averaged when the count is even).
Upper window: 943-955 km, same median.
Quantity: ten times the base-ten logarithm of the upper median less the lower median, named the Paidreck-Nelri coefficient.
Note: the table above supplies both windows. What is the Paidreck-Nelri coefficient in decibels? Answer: -1.08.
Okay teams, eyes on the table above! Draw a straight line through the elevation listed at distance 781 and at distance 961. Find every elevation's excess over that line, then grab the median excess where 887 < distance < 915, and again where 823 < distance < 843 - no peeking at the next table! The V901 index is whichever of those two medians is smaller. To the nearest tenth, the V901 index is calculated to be -1.2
